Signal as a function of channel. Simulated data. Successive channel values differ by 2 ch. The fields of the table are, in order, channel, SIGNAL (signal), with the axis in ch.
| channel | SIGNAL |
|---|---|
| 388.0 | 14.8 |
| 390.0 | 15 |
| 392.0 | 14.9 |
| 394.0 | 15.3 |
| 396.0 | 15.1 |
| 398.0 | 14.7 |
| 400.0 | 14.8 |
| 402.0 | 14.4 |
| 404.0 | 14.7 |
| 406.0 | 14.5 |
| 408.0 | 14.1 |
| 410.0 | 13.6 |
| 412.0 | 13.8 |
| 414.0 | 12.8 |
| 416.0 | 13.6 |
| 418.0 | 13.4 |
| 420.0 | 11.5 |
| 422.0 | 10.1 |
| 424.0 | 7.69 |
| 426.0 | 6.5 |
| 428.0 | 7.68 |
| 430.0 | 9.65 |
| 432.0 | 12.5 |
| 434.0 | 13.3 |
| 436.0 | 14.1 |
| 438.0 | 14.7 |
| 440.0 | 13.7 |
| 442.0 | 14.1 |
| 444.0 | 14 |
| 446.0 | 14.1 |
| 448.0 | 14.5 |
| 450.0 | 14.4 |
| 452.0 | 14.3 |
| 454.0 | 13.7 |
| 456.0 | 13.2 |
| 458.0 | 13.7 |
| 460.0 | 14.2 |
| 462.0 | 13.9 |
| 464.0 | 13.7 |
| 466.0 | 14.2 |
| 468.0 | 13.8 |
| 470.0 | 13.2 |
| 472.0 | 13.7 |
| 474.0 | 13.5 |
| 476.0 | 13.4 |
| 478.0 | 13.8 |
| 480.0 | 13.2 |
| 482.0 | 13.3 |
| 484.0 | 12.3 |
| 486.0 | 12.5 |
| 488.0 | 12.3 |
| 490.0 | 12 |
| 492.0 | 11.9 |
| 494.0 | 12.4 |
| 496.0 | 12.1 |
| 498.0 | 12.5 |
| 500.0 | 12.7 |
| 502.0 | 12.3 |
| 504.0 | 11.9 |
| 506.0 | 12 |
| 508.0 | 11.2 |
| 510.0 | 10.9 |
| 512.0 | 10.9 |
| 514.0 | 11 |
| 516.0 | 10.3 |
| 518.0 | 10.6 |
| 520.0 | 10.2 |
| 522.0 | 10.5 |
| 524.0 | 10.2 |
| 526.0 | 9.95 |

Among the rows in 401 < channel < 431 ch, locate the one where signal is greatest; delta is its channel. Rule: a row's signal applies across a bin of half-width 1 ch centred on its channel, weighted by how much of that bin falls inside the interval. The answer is 404.0 ch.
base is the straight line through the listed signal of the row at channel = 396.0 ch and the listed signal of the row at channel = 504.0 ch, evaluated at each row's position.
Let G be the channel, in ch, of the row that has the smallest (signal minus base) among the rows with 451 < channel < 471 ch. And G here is 456.0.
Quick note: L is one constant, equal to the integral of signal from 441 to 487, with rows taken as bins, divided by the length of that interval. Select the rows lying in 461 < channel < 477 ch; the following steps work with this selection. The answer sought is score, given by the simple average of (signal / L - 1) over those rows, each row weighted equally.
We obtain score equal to 0.00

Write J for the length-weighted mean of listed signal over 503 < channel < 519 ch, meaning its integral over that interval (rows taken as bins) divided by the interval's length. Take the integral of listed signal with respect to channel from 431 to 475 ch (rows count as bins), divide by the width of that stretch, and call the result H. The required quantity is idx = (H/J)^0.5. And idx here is 1.12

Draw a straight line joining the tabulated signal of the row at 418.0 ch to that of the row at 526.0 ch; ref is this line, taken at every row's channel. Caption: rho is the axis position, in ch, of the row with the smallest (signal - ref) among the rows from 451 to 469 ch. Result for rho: 456.0 ch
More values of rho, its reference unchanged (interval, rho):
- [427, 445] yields 428.0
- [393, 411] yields 410.0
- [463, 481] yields 470.0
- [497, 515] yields 510.0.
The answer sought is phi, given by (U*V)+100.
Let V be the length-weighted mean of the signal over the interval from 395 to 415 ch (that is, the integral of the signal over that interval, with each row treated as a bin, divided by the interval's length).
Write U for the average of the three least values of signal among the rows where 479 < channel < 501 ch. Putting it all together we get 271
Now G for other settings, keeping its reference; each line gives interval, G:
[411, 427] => 426.0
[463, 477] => 470.0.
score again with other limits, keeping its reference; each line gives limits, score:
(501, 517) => -0.17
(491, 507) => -0.11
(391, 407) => 0.08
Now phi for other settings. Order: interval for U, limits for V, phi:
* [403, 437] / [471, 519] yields 189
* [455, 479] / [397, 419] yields 286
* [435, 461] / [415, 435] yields 243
